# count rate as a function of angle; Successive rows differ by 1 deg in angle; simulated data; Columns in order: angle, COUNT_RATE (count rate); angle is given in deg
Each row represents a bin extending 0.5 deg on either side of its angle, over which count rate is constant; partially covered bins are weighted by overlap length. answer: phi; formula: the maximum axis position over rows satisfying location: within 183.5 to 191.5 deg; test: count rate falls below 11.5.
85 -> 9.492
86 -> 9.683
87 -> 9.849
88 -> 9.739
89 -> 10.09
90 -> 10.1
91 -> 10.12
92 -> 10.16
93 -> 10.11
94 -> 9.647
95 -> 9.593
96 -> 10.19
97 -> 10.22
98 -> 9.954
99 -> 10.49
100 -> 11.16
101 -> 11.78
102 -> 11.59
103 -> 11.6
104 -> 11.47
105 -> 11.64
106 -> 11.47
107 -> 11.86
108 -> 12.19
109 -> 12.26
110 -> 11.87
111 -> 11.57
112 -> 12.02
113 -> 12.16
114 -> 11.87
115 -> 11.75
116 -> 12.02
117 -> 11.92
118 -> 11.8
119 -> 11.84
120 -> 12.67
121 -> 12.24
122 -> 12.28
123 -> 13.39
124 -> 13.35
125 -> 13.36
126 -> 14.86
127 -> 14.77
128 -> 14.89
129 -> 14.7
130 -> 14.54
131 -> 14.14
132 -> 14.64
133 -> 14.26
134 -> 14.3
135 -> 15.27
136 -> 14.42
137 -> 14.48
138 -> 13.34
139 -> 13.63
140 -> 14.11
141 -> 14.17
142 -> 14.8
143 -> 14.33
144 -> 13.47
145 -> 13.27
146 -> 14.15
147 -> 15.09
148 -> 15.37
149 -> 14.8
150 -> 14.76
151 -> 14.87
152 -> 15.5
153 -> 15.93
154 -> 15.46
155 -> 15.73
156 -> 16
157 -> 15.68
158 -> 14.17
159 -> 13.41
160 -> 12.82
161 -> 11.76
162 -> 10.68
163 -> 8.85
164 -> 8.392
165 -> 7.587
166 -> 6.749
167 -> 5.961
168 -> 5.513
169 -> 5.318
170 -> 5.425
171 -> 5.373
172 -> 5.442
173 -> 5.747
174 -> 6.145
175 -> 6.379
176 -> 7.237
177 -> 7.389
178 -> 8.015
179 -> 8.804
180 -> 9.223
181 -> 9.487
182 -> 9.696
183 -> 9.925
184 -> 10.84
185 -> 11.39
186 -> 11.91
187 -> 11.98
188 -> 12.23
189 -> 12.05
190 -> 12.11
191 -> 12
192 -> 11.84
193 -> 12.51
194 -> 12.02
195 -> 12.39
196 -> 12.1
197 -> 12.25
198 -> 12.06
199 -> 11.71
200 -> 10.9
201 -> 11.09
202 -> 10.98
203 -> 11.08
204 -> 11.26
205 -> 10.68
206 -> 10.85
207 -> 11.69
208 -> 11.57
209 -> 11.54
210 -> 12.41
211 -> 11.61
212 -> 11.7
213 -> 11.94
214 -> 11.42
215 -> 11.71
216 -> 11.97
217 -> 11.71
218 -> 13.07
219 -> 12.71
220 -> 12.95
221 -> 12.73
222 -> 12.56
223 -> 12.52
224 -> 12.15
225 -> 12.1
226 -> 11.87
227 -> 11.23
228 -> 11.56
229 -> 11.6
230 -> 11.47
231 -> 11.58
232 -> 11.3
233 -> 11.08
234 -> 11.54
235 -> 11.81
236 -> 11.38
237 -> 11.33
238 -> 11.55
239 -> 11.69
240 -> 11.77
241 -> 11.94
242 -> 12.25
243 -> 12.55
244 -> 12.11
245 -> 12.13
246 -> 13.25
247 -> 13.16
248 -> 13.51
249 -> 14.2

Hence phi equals 185 deg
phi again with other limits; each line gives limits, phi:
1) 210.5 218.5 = 214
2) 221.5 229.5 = 227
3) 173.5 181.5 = 181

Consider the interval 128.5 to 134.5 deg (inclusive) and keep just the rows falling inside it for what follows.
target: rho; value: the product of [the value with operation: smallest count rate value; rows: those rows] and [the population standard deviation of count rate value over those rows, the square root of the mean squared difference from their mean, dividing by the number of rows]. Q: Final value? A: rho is 3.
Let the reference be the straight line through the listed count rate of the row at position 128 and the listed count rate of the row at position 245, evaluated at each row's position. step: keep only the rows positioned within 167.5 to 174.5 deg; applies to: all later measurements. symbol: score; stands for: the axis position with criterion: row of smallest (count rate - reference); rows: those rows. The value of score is 169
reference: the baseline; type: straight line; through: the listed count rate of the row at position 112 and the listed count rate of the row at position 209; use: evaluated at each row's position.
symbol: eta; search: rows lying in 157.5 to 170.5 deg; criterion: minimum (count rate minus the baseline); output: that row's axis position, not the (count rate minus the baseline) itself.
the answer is 169 deg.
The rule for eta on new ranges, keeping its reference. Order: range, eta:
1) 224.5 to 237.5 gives 233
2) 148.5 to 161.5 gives 161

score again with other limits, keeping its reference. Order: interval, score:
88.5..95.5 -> 95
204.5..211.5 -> 205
